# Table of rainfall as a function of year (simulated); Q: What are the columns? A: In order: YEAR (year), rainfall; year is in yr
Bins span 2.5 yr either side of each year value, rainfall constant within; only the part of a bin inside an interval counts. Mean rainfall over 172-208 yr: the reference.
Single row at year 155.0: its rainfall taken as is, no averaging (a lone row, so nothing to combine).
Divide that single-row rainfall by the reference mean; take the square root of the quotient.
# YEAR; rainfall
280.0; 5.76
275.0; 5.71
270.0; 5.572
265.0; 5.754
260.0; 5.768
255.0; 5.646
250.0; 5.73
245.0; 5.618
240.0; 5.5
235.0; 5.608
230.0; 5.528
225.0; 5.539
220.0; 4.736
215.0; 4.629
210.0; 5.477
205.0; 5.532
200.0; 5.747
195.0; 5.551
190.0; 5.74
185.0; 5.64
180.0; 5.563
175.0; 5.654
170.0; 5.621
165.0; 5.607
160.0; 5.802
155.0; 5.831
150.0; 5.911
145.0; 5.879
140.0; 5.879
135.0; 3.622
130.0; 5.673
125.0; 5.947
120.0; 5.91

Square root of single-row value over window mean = 1.02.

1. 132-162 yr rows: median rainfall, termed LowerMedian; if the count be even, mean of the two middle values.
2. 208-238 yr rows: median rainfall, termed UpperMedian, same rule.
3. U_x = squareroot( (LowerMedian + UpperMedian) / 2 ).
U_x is 2.38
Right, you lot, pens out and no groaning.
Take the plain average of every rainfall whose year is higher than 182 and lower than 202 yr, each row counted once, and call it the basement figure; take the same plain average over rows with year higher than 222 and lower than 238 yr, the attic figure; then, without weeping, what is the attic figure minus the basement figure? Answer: -0.1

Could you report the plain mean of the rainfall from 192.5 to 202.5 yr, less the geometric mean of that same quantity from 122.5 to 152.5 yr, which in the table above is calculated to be 0.24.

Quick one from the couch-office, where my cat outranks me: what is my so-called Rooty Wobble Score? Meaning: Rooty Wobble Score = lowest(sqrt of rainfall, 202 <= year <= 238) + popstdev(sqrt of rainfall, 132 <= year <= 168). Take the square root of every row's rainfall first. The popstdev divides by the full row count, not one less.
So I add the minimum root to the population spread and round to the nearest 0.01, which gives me 2.33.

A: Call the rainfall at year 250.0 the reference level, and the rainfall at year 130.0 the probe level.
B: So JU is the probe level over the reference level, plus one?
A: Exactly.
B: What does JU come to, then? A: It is 1.99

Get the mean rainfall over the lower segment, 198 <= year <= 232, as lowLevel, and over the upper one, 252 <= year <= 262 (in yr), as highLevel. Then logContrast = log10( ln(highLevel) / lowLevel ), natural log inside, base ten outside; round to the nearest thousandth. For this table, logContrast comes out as -0.484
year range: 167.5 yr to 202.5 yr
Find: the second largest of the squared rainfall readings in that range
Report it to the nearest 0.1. 32.9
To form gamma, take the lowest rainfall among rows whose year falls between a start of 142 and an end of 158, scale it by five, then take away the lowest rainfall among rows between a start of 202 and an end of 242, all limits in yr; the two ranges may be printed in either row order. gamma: 24.5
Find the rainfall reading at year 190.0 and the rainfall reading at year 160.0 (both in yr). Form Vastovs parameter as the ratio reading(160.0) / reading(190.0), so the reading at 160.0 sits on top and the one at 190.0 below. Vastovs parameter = 1.01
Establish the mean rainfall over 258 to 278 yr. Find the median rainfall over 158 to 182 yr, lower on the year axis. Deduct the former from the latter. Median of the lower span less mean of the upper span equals -0.08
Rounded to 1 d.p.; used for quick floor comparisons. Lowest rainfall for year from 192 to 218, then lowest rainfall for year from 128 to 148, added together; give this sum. 8.3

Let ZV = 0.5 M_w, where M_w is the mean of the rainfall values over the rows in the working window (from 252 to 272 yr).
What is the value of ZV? 2.84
